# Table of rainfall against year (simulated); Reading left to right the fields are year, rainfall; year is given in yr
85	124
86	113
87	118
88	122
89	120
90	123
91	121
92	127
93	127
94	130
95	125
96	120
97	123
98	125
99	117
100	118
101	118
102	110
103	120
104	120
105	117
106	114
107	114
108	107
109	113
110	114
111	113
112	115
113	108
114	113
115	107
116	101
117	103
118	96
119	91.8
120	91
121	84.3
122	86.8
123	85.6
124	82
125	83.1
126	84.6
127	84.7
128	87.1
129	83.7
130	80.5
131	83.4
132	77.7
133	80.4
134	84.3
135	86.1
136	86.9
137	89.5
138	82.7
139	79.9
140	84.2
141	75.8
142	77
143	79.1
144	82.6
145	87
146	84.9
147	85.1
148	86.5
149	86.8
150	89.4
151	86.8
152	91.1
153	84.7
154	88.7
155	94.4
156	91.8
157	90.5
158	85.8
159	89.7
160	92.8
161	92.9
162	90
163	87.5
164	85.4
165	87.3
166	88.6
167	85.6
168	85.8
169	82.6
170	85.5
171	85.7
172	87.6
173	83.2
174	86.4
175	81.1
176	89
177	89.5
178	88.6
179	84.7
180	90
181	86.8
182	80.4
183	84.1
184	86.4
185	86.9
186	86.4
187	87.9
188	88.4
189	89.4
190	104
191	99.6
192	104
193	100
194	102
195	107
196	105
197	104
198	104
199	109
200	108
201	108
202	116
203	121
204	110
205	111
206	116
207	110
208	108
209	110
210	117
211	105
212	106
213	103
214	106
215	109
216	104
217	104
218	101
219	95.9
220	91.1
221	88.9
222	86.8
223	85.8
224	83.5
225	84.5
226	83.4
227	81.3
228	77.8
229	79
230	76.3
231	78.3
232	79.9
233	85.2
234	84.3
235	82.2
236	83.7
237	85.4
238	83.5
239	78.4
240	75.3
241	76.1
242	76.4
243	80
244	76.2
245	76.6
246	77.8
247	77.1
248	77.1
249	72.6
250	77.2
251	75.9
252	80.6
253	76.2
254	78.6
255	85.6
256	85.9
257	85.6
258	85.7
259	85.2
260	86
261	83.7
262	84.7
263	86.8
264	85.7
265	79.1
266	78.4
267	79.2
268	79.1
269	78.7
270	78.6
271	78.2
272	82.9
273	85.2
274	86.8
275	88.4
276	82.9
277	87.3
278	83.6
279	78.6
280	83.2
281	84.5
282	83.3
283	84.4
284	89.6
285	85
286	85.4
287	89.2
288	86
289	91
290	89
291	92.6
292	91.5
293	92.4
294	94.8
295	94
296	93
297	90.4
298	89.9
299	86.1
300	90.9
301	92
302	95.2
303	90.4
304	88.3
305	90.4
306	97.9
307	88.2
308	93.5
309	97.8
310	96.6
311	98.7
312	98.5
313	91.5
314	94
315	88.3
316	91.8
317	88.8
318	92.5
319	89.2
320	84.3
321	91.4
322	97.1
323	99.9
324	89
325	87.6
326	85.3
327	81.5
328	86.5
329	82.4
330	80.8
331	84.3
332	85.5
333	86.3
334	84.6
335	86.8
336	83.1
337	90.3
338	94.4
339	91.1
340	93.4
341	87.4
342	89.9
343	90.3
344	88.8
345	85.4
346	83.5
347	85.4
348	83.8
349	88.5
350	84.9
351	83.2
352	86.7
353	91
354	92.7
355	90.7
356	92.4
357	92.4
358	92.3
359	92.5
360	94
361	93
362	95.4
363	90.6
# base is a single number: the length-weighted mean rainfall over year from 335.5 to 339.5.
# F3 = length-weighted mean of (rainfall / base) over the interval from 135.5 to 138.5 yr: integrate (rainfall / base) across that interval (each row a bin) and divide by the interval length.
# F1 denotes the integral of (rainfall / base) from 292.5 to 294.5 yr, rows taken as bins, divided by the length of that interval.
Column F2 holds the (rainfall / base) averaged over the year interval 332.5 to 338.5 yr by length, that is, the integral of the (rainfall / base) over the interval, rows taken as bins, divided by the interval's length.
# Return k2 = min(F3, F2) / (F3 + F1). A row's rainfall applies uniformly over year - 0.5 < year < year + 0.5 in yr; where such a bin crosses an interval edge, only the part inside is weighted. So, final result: 0.48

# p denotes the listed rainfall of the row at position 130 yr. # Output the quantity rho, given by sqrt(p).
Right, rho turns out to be 9.0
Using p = 80.5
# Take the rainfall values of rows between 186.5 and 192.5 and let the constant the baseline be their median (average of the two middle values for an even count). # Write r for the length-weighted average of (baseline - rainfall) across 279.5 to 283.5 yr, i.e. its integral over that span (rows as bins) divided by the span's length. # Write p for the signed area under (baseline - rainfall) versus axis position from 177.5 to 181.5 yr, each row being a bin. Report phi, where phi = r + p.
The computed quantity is 39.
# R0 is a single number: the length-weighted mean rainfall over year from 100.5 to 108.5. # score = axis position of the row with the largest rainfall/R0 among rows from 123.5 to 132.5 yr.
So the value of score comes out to 128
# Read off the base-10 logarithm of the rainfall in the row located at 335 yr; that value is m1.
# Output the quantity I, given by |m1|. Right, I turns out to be 1.94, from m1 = 1.94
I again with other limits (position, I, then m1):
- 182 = 1.91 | 1.91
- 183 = 1.92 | 1.92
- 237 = 1.93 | 1.93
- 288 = 1.93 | 1.93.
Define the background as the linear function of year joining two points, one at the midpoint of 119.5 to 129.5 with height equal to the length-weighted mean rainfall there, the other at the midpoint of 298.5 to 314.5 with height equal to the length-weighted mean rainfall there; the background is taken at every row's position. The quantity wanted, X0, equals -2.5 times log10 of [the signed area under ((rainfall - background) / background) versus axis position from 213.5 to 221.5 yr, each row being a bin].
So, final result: 0.0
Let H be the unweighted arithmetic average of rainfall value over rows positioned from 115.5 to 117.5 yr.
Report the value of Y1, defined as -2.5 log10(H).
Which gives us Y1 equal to -5.02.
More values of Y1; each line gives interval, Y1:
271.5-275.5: -4.83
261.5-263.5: -4.83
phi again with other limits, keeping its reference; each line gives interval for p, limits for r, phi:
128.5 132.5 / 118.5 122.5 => 59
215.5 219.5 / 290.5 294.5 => -25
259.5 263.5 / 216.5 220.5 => 33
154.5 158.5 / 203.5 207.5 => -2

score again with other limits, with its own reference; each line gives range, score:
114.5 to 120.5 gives 115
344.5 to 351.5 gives 349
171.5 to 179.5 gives 177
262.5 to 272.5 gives 263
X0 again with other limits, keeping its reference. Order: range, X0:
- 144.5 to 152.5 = 2.7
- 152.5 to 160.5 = 1.3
